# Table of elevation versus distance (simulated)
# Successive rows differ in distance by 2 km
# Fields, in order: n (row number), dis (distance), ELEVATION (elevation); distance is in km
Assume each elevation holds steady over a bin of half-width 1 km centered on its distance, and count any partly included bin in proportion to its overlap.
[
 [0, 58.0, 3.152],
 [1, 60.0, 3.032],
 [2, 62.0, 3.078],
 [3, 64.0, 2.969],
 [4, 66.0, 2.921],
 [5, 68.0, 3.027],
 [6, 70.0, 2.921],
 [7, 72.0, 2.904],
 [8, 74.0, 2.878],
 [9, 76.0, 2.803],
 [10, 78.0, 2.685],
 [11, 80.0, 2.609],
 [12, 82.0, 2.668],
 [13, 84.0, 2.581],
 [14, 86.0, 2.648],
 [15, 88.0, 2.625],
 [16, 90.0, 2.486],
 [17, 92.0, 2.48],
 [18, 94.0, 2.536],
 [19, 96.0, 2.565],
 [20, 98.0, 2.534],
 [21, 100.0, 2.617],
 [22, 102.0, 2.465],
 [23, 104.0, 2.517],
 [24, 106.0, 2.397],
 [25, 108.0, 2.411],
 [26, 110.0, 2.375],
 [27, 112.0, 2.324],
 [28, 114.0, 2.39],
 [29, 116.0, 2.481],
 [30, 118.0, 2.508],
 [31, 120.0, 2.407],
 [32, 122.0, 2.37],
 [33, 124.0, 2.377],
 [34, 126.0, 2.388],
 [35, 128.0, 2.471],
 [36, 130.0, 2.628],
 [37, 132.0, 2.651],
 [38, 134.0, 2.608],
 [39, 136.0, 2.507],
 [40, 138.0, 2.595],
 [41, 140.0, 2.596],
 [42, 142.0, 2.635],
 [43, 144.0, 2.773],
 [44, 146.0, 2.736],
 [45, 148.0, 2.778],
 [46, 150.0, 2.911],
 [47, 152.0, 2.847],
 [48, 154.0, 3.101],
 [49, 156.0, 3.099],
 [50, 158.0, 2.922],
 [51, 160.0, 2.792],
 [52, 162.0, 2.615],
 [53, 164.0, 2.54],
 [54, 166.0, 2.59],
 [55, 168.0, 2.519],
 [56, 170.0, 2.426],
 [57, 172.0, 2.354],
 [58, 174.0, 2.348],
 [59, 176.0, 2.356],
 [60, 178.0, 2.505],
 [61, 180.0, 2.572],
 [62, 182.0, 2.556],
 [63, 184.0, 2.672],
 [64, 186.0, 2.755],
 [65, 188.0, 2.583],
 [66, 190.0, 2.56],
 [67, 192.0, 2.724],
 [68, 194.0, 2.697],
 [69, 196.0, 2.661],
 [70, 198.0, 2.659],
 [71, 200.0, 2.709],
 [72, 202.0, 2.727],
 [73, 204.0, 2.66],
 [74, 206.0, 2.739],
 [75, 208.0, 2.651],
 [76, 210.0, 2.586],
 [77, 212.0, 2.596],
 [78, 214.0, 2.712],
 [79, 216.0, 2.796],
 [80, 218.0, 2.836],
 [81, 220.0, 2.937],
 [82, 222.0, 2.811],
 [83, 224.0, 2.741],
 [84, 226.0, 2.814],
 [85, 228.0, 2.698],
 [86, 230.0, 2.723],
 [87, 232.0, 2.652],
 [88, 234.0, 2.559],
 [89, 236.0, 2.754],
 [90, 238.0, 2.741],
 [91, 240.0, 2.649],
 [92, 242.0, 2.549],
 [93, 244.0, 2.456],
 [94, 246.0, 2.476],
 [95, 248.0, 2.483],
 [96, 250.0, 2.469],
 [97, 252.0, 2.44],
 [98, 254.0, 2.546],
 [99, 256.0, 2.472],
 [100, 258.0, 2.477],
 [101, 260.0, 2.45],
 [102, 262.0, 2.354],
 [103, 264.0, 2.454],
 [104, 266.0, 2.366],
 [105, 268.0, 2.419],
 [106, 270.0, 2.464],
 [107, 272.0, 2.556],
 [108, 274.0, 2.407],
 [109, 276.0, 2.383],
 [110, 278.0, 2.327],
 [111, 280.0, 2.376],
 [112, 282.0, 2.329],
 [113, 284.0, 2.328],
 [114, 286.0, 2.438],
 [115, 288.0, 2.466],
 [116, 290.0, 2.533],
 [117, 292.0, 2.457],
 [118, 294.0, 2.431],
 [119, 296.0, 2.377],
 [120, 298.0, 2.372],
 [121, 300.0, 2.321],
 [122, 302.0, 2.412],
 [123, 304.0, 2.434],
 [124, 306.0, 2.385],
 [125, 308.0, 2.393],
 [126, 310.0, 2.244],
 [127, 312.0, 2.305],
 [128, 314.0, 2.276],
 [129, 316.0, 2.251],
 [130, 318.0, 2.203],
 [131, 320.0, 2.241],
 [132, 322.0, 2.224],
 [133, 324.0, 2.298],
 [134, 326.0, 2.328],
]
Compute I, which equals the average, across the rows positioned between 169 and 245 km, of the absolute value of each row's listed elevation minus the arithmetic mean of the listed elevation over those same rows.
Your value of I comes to 0.11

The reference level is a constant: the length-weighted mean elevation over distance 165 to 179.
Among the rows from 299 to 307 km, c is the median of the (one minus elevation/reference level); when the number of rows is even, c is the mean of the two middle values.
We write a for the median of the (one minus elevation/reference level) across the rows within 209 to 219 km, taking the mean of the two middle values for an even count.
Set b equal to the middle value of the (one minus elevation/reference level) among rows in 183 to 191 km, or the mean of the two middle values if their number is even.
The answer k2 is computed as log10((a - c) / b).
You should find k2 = 0.2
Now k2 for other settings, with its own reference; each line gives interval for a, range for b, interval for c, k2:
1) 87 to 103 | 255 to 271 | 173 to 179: 1.3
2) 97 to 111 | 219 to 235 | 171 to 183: -0.9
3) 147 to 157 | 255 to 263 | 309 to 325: 1.6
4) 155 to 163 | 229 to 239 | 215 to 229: -0.8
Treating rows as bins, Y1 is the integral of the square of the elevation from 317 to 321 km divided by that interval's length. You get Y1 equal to 4.9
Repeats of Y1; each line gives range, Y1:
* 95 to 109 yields 6.3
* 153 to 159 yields 9.3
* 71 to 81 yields 7.7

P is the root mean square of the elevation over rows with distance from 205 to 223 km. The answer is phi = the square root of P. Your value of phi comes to 1.66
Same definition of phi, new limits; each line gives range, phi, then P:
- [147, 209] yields 1.63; 2.67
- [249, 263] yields 1.57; 2.46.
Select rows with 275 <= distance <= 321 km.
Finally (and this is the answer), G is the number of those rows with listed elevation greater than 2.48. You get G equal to 1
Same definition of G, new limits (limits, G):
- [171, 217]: 20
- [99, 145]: 12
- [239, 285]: 5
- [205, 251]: 20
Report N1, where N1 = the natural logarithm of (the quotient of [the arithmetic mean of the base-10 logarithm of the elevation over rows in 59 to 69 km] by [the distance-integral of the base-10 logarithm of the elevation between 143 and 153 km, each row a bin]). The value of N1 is -2.24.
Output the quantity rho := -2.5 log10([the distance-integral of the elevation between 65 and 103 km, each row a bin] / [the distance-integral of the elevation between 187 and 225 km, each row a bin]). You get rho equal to 0.01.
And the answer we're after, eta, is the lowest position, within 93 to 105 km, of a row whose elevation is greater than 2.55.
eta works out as 96.0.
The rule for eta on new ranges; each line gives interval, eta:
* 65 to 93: 66.0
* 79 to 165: 80.0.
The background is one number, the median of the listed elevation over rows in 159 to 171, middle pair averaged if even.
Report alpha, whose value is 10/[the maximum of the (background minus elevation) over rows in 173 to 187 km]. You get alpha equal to 46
